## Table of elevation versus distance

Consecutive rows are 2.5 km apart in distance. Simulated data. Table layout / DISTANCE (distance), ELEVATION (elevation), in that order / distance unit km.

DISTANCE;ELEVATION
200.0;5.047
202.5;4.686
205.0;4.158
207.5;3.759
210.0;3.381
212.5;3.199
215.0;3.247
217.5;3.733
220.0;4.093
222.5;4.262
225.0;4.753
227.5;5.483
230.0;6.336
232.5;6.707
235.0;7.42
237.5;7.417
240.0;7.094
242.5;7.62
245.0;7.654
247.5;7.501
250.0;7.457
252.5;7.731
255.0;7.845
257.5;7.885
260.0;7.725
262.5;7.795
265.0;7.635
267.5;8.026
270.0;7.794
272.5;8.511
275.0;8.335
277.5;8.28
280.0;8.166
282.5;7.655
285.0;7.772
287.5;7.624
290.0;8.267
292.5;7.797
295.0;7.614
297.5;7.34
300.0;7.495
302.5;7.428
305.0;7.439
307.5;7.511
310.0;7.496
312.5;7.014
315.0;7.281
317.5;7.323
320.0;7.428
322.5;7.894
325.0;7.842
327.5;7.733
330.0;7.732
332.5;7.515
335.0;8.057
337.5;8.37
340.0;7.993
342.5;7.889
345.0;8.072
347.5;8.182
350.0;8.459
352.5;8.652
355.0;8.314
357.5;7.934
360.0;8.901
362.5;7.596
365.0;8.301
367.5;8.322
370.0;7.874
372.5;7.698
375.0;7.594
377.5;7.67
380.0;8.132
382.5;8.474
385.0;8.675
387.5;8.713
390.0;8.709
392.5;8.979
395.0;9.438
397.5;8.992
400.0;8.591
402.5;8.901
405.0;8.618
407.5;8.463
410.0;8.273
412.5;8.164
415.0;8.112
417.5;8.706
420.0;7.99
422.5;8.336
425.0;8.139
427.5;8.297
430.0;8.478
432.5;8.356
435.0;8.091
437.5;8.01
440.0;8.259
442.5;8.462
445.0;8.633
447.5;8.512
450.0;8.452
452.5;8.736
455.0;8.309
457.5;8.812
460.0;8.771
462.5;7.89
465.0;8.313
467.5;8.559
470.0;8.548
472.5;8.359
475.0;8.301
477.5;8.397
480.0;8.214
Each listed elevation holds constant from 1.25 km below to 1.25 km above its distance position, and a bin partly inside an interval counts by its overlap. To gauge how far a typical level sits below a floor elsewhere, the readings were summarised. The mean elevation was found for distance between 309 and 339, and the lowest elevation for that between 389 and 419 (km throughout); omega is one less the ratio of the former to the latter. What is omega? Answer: 0.06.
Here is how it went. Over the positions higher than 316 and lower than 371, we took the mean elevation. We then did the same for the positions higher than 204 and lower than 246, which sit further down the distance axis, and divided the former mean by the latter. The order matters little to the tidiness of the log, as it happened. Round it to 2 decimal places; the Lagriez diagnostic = 1.51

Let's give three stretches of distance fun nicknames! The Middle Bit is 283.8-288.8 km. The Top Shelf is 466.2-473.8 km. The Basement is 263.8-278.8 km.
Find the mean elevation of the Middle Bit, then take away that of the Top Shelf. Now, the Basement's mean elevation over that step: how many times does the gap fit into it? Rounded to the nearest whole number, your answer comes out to -10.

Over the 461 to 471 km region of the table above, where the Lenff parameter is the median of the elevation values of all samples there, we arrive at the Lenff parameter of 8.43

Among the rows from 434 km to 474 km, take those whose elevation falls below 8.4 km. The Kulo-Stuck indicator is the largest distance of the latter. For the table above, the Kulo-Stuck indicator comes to 472.5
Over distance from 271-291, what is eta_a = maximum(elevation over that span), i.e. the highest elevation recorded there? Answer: 8.511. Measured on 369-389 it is 8.713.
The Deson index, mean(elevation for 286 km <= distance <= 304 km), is 7.65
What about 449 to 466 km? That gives 8.47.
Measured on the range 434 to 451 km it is 8.35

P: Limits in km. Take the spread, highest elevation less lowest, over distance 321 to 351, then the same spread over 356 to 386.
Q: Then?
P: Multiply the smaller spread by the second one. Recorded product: 1.2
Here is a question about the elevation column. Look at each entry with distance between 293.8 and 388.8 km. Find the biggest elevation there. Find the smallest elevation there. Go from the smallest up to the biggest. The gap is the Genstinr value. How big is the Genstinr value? 1.9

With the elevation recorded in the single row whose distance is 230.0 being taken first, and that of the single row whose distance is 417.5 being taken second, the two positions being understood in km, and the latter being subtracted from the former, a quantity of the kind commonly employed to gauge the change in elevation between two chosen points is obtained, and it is -2.4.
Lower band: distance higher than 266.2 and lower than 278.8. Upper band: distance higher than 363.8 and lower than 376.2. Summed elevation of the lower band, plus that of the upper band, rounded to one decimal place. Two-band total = 80.7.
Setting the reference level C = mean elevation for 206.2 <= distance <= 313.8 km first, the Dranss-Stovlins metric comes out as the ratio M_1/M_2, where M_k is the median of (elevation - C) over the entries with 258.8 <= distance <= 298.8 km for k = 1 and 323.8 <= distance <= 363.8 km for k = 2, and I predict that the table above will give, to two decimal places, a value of 0.80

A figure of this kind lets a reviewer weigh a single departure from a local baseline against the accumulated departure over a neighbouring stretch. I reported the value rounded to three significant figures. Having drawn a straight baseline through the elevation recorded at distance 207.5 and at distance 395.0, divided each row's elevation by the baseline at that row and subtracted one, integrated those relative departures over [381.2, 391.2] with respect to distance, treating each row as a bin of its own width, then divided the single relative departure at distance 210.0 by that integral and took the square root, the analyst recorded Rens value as 0.452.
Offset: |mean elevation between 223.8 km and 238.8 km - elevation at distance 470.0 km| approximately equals 2.2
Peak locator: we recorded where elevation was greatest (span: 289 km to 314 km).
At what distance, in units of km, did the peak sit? 290.0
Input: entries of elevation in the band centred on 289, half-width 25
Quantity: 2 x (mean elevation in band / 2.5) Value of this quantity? 6.21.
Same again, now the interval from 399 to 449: 6.70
